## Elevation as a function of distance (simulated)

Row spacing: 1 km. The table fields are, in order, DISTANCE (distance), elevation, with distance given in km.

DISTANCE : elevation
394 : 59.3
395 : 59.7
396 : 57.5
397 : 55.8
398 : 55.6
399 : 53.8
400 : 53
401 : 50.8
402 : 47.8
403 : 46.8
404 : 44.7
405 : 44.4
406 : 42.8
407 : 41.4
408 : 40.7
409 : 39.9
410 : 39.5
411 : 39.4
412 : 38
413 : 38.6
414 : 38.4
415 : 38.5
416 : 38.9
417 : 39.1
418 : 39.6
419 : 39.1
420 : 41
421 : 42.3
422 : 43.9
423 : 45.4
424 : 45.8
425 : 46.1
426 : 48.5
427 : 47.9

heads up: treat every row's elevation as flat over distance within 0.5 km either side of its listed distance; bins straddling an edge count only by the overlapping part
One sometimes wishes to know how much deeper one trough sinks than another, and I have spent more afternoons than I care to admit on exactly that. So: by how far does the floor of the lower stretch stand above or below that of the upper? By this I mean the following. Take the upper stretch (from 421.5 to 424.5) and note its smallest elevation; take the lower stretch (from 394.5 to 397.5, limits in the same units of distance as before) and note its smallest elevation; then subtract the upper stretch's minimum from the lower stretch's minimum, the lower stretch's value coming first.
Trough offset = 12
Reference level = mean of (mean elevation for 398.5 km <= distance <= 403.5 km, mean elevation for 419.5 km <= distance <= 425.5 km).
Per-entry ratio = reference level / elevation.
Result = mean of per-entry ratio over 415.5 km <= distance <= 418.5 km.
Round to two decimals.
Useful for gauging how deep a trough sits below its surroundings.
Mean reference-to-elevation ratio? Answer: 1.21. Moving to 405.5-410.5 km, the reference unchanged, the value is 1.16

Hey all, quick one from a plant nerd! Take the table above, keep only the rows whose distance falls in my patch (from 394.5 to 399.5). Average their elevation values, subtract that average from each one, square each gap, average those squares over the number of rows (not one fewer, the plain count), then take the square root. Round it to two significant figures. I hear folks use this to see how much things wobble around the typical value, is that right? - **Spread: 2.0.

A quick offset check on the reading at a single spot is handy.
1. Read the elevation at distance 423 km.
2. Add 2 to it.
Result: 47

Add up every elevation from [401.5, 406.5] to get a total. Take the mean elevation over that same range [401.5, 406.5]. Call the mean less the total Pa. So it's -181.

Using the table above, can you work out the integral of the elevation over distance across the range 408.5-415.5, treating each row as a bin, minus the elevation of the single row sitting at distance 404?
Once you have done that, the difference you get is 228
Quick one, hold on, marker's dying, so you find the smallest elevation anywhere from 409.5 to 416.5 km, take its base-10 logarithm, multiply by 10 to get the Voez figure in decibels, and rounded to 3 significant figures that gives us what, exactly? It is 15.8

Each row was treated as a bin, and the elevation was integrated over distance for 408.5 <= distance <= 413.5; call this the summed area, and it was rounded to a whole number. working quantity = 195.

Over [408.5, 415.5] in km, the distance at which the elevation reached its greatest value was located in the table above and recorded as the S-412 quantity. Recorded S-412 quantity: 409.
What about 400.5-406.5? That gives 401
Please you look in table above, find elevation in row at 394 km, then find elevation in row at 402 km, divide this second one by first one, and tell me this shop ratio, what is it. 0.81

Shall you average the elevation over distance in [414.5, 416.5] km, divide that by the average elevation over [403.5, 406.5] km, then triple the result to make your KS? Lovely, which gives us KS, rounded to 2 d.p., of 2.64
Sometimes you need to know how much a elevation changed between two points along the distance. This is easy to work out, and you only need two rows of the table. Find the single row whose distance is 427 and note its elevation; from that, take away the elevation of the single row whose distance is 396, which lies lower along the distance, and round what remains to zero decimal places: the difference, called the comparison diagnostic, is -10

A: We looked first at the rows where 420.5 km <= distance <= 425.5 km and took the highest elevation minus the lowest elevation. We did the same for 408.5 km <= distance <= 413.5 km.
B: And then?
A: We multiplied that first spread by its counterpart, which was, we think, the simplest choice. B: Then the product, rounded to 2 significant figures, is 7.2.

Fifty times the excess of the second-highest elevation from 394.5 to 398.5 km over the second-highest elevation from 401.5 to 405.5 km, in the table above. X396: 535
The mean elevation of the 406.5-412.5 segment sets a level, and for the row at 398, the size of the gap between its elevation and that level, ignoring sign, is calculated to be 16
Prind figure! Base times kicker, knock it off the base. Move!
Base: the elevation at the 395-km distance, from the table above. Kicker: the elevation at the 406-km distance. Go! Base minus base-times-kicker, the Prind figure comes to -2495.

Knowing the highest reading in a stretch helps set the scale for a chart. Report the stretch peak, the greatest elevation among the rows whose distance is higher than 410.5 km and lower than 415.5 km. 39.4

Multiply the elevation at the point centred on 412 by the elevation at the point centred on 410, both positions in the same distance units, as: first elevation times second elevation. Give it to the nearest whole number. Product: 1501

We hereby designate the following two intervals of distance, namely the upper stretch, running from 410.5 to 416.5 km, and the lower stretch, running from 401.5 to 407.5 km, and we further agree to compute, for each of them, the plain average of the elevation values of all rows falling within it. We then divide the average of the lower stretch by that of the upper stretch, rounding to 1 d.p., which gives 1.2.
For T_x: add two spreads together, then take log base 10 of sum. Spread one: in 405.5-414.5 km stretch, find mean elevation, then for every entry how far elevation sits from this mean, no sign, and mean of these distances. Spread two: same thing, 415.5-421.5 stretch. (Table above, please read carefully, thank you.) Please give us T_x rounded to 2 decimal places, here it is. 0.36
